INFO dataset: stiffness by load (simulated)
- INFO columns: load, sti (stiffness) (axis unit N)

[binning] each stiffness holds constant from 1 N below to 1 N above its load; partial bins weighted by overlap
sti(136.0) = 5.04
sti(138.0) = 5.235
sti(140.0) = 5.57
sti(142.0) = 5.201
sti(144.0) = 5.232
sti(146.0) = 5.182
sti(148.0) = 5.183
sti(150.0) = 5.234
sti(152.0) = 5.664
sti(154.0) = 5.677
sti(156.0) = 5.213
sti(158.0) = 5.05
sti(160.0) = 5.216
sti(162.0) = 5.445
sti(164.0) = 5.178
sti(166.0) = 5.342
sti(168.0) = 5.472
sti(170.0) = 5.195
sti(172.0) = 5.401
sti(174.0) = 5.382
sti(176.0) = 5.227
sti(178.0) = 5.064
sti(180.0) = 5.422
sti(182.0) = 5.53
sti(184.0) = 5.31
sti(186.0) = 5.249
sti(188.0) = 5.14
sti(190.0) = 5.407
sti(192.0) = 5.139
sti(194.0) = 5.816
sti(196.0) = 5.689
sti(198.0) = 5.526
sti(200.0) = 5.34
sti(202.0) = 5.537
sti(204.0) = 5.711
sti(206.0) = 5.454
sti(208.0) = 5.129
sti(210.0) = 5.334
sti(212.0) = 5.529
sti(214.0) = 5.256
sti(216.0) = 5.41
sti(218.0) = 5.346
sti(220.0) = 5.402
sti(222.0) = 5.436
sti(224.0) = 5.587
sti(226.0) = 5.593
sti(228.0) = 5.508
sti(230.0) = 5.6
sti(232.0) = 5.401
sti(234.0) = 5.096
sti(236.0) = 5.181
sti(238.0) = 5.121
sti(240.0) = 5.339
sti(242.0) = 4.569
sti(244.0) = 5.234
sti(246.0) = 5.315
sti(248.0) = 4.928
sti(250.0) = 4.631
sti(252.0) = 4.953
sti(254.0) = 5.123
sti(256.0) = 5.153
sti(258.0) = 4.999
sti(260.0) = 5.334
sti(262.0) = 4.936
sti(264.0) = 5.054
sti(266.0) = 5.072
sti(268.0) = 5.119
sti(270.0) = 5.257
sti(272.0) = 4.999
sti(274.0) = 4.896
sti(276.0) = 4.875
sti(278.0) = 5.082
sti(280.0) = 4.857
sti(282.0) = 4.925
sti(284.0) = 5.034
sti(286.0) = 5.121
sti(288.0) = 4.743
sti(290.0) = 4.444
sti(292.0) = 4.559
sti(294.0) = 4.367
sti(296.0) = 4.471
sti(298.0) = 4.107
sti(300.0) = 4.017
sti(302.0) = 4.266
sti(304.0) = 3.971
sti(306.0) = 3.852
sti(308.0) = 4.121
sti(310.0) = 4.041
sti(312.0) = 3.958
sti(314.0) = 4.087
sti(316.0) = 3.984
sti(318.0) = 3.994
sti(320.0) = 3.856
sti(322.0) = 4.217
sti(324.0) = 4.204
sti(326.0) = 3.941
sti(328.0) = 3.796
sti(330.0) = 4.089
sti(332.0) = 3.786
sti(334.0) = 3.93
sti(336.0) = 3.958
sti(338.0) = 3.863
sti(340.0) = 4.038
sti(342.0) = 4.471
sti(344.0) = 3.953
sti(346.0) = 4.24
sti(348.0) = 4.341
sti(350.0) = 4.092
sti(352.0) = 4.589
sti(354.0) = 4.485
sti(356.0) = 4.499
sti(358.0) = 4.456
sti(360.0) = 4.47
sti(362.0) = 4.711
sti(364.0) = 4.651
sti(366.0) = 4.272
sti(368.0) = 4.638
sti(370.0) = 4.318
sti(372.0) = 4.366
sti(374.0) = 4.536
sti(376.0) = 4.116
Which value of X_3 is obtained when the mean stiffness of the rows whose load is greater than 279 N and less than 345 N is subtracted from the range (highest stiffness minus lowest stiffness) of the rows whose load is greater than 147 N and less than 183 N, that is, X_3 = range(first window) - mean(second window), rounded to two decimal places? -3.59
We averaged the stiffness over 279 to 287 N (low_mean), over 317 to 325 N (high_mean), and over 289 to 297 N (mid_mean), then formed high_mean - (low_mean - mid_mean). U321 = 3.5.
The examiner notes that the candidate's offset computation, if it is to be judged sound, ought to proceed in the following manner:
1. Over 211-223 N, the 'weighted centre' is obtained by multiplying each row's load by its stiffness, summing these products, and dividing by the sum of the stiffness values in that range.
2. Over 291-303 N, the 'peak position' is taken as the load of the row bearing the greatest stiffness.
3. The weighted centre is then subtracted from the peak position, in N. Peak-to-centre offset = 75.0 N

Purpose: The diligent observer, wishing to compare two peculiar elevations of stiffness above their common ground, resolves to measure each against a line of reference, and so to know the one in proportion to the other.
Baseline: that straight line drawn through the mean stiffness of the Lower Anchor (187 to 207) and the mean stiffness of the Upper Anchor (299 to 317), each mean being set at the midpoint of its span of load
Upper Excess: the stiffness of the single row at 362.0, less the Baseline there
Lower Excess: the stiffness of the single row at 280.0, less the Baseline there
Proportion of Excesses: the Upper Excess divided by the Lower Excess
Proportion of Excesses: 3.00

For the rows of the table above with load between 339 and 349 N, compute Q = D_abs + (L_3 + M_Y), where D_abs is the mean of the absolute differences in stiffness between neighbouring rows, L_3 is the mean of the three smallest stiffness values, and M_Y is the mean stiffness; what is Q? 8.6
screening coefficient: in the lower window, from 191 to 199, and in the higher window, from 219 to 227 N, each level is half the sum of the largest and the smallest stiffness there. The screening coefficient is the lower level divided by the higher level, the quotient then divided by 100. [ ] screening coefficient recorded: 0.0100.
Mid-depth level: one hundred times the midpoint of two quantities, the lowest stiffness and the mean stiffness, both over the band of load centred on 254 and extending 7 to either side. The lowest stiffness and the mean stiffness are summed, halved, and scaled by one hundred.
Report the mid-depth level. 482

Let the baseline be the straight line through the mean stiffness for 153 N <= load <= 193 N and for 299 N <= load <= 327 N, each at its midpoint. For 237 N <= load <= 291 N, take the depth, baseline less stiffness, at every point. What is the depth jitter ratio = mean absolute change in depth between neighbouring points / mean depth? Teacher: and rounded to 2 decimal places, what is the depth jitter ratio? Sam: -0.44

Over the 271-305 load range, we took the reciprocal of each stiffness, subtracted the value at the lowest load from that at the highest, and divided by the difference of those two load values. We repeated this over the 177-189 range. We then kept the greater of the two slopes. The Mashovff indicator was 0.0016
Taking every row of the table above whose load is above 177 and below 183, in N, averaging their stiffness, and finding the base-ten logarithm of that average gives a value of 0.727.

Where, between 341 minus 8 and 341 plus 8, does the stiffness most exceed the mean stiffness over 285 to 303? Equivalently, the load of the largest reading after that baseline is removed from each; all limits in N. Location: 342.0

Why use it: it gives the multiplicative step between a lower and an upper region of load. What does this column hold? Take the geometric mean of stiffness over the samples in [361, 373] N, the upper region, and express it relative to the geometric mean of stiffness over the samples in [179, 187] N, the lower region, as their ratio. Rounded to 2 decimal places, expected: 0.83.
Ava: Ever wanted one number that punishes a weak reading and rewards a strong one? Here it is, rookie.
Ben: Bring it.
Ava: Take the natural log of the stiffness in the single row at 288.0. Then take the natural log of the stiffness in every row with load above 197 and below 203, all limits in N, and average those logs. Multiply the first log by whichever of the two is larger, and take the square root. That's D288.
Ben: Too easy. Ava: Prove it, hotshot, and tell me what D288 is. 1.63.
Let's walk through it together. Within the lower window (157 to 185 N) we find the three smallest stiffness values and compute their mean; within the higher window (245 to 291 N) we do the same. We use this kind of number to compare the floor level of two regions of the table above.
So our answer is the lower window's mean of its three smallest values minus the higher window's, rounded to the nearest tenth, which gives 0.5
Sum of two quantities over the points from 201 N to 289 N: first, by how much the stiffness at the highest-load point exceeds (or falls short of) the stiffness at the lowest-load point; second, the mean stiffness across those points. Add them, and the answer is 4.39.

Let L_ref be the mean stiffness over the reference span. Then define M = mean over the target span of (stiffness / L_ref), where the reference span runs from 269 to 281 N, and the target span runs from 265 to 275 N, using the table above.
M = 1.01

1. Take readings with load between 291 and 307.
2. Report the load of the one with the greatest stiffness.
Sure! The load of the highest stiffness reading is 292.0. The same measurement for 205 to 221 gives 212.0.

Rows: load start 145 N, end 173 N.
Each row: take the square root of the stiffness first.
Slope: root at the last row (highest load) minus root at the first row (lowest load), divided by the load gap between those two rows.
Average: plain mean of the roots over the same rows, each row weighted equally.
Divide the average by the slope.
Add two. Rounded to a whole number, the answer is 1261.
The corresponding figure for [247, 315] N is -718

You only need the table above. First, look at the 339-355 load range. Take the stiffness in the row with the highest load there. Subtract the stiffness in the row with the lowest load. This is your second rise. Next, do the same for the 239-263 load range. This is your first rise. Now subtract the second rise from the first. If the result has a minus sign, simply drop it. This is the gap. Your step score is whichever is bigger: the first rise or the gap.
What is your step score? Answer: 0.85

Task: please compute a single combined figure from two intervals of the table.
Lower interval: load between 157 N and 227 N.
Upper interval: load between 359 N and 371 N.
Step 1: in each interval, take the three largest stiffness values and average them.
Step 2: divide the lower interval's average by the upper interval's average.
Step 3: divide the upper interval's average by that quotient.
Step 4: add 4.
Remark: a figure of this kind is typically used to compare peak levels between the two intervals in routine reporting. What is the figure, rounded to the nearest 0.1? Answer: 7.8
